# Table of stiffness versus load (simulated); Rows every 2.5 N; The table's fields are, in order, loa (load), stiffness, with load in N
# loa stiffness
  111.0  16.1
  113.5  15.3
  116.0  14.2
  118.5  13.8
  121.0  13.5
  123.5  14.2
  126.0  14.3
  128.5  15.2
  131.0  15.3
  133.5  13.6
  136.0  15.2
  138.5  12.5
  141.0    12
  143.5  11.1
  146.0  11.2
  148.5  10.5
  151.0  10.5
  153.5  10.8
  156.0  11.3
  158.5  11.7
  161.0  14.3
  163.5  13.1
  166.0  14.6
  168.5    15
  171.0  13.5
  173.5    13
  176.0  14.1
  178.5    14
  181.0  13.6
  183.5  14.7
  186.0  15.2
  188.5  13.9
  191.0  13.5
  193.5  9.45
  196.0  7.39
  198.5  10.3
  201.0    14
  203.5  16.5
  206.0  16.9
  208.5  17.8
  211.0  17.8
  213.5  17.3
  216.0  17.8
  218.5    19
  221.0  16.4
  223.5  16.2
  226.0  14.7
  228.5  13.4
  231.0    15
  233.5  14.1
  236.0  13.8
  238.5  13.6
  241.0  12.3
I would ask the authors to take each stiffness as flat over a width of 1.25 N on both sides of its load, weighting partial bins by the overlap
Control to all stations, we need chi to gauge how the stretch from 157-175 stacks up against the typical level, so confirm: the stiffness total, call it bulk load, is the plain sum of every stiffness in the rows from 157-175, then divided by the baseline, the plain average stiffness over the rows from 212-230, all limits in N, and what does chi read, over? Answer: 5.80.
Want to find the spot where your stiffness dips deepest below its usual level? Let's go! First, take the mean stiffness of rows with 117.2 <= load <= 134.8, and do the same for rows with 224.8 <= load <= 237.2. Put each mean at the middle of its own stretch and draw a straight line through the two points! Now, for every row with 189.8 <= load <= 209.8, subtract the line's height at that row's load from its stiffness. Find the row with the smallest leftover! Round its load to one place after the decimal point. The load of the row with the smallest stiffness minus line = 196.0 N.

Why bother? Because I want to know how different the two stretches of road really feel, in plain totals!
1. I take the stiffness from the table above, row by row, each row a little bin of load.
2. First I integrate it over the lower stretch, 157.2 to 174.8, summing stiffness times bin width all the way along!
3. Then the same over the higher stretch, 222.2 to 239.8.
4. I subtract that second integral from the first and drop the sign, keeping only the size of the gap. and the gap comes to 14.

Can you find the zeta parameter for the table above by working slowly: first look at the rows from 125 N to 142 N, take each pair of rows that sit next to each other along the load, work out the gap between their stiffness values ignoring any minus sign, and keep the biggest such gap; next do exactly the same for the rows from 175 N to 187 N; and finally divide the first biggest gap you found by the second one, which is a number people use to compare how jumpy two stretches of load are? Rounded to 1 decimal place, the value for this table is 2.5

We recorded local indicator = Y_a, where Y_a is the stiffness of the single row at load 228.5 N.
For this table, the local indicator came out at 13.4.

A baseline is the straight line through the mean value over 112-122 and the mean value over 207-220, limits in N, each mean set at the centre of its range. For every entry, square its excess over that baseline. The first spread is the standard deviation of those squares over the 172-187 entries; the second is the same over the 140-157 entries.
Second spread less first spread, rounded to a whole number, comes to 2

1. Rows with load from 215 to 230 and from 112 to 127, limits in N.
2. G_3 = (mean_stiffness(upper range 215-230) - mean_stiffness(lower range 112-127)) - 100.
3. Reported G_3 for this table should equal -98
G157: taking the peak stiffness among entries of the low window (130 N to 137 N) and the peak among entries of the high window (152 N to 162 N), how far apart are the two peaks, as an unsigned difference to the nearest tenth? 1.0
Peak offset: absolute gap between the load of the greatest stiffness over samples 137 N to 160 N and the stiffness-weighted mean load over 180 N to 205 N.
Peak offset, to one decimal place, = 53.5 N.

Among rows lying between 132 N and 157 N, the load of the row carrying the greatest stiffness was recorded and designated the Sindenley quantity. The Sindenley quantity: 136.0 N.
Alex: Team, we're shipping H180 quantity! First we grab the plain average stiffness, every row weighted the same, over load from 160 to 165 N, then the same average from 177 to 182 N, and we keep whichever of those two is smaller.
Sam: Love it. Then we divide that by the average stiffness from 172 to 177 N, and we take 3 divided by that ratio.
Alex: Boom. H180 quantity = 3.0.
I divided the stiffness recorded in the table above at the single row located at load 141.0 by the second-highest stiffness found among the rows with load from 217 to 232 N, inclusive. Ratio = 0.73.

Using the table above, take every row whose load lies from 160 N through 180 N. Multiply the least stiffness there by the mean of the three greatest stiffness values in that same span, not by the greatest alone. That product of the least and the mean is 190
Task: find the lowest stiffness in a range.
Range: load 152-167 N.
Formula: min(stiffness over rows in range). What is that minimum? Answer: 10.8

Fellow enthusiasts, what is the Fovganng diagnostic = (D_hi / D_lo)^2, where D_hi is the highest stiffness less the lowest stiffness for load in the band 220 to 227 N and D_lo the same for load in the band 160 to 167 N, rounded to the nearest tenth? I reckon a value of 1.3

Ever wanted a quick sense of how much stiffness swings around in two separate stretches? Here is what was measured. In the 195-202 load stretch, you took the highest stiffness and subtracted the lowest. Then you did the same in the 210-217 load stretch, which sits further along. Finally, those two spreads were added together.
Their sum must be 7.1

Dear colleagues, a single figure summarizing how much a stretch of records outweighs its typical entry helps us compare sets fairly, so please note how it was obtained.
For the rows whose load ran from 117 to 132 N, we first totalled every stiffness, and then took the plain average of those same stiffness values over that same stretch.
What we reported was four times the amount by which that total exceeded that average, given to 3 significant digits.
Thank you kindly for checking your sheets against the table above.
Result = 288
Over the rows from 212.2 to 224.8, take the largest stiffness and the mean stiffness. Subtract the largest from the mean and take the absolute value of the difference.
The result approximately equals 1.7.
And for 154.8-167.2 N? 1.6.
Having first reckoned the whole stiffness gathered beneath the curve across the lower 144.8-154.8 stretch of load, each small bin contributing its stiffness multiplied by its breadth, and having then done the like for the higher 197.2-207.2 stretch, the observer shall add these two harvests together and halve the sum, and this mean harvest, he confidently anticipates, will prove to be 126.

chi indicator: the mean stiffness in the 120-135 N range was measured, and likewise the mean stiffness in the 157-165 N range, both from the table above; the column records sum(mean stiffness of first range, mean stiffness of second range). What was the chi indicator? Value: 27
